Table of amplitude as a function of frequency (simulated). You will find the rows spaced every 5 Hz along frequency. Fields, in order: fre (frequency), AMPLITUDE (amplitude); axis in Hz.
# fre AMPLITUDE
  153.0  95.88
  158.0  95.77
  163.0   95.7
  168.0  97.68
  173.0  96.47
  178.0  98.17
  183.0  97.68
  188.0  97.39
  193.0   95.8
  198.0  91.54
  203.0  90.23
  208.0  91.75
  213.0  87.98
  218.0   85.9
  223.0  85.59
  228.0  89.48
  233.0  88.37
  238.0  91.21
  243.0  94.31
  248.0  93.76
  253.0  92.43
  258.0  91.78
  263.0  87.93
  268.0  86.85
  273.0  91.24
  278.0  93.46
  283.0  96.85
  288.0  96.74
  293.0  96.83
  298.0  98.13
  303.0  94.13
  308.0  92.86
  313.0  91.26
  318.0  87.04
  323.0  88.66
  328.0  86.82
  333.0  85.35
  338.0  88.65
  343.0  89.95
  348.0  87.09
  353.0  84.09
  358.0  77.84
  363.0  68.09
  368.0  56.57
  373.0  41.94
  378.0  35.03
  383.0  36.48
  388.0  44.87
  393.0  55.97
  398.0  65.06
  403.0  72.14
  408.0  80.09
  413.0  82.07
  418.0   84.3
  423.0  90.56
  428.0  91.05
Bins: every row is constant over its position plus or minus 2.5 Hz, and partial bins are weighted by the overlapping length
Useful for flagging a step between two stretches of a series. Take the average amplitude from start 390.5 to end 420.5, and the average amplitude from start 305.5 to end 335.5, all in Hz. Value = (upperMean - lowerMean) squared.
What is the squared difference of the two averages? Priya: 237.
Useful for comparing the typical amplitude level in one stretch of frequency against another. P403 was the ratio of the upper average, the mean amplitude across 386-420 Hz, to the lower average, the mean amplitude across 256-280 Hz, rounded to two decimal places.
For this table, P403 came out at 0.77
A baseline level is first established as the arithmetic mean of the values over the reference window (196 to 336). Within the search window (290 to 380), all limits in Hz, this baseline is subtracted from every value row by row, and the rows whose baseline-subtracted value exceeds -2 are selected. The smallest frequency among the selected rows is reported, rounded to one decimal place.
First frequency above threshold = 293.0 Hz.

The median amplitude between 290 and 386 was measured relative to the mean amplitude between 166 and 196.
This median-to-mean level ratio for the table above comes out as 0.90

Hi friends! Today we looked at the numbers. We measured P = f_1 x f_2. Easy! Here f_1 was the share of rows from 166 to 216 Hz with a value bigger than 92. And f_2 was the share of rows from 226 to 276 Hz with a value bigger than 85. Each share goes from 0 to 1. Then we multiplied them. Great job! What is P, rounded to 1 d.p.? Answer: 0.6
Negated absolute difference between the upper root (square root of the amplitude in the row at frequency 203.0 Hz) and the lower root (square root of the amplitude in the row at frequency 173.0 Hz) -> -0.32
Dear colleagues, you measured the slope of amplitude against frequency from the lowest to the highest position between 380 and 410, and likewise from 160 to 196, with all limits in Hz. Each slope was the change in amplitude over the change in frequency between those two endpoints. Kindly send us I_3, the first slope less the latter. 1.7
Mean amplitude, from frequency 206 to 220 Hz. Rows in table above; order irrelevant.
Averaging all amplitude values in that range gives 89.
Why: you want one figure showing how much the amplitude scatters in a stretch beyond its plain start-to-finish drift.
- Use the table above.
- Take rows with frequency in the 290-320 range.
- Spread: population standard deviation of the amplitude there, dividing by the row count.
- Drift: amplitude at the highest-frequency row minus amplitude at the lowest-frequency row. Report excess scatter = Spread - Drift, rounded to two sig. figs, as 13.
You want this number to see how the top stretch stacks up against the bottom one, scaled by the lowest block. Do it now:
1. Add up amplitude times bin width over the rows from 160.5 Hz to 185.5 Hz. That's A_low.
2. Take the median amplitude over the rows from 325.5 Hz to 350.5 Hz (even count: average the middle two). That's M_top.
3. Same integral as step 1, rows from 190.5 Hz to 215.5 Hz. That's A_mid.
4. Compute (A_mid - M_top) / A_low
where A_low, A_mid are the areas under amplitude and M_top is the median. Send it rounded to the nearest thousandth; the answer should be 0.906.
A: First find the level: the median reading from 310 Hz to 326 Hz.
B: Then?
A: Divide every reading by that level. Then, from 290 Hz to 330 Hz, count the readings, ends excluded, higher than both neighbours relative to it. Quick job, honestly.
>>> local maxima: 2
